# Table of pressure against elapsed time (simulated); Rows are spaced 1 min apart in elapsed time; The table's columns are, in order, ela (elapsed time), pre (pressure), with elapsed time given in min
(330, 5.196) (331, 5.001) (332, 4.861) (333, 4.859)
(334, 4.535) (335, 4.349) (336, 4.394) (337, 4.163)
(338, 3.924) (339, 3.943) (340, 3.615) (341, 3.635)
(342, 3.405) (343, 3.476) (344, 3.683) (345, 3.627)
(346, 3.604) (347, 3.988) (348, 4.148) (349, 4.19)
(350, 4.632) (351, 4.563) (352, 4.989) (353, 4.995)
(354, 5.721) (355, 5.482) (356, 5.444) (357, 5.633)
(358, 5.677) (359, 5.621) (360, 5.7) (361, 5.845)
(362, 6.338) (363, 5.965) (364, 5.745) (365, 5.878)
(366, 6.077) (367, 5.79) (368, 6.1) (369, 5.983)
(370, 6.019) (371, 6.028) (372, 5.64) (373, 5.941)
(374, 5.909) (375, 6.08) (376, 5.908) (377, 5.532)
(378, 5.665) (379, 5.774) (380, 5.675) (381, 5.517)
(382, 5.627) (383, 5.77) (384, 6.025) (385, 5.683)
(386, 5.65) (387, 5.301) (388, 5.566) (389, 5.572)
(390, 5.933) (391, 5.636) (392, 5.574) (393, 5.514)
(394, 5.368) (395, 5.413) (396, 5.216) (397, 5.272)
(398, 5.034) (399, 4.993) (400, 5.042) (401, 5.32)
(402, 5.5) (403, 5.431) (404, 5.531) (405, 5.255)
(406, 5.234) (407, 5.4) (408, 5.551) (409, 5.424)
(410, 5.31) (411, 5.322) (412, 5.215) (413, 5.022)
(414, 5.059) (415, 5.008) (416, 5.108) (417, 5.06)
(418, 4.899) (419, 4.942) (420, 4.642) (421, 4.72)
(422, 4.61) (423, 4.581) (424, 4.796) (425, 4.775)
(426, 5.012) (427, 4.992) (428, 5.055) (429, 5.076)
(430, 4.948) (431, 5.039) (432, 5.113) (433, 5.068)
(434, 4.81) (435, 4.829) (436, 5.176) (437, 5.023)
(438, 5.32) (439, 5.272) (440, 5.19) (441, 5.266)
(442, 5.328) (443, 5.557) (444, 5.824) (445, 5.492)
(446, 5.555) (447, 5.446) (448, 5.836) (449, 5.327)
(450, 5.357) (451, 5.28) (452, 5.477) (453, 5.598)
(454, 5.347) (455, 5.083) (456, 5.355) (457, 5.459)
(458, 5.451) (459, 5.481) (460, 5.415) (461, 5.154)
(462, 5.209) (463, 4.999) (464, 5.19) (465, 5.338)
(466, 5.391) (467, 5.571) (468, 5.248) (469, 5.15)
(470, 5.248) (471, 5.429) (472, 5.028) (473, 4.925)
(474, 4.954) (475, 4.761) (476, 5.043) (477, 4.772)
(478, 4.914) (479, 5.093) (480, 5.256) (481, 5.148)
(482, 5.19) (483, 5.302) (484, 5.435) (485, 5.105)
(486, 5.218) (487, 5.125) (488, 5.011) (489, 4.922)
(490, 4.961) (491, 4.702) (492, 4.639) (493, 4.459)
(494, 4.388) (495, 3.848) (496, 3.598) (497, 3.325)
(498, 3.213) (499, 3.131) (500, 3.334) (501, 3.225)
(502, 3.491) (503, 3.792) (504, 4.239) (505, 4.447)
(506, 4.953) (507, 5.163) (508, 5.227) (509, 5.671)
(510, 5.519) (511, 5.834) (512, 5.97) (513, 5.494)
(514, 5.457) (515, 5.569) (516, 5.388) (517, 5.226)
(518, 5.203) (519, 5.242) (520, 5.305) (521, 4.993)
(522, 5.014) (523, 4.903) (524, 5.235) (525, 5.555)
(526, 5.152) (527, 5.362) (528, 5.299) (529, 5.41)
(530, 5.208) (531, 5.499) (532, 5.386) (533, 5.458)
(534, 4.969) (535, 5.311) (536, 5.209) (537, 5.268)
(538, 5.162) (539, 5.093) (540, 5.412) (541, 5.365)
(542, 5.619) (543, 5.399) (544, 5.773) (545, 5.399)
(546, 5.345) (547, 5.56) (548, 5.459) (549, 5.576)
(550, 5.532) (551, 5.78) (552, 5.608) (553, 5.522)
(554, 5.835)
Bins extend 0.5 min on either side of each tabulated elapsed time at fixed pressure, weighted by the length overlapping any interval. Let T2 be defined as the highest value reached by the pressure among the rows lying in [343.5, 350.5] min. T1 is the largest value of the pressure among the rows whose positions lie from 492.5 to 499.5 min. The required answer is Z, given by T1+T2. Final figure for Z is 9.1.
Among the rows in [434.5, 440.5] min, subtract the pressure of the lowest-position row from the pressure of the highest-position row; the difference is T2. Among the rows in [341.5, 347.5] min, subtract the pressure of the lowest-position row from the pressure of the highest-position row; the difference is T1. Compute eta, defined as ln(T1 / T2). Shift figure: 0.5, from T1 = 0.6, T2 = 0.4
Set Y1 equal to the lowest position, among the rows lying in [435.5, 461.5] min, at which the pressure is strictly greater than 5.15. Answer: 436 min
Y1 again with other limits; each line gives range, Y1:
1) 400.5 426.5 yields 401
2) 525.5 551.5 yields 526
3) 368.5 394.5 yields 369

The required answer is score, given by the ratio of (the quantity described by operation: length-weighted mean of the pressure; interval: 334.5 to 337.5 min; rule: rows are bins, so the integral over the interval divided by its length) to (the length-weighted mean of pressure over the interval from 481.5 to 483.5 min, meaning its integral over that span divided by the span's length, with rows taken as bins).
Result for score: 0.82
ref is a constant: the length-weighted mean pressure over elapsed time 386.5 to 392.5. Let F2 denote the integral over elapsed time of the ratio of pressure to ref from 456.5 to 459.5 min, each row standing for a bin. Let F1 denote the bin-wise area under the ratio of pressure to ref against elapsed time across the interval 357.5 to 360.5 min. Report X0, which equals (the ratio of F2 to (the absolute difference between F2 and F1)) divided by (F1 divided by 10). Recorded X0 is 89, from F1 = 3.04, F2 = 2.93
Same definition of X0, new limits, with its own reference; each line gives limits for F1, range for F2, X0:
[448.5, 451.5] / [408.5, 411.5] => 612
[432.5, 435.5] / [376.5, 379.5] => 29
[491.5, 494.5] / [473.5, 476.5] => 48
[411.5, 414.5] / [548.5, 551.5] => 39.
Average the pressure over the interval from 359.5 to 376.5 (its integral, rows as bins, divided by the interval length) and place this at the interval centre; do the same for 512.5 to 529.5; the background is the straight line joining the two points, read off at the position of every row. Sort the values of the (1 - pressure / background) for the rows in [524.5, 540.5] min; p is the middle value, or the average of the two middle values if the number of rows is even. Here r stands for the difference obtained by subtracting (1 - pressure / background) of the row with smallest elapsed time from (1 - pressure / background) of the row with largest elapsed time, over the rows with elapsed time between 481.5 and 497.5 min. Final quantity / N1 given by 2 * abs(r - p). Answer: 0.7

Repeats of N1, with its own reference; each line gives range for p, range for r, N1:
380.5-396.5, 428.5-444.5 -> 0.4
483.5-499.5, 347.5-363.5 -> 0.9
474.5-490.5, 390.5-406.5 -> 0.0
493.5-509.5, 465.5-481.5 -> 0.5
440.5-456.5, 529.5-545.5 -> 0.2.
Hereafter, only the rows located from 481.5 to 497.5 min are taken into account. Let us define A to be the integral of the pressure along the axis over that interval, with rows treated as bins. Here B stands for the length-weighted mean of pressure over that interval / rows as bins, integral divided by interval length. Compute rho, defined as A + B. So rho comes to 80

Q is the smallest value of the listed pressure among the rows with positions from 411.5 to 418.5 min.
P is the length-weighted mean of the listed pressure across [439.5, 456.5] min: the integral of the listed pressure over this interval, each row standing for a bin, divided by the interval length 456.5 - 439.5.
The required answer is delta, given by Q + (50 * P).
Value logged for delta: 276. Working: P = 5.43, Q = 4.899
